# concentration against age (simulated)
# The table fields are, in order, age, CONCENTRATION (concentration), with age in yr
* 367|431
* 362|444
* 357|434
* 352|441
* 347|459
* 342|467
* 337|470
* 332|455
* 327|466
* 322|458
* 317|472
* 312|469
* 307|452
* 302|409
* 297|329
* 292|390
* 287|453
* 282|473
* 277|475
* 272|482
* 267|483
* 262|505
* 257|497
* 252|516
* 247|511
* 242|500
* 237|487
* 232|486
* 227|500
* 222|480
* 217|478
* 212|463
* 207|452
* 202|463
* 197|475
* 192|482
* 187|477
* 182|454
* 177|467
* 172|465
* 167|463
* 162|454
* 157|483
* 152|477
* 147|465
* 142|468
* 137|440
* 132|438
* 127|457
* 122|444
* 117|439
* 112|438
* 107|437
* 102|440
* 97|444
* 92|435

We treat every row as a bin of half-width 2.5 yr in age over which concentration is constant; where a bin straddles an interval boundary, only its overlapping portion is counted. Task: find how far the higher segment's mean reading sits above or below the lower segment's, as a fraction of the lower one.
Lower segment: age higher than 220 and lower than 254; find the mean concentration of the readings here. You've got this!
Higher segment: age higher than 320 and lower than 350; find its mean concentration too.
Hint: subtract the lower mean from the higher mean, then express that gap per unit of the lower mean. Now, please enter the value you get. -0.07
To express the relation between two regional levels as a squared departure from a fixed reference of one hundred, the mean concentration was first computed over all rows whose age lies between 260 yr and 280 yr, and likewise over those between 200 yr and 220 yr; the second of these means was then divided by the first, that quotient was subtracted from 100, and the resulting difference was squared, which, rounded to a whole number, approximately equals 9810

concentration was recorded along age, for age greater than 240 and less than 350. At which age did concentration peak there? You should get 252 yr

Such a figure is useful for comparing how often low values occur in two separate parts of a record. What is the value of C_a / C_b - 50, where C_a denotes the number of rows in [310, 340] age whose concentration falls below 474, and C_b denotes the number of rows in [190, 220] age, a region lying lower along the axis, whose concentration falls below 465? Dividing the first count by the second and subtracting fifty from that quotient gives -48.0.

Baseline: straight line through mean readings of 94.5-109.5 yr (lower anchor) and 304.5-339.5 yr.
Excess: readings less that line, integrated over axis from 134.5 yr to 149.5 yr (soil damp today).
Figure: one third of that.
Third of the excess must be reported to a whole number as 66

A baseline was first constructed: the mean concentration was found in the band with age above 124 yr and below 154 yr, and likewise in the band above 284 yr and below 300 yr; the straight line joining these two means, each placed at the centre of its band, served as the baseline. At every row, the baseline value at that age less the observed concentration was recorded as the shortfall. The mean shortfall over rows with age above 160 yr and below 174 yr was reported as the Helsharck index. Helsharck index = -15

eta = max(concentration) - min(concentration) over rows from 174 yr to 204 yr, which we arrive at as 28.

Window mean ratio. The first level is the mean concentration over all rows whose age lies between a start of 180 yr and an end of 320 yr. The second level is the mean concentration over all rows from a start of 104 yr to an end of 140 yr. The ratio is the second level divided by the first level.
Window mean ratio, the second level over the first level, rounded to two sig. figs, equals 0.94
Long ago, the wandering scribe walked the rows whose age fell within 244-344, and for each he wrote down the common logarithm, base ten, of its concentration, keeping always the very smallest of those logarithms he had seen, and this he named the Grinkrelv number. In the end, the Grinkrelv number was 2.52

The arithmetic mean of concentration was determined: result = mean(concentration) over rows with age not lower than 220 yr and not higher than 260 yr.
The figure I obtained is 497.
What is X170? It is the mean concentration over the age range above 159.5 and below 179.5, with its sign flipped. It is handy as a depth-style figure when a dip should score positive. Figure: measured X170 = -462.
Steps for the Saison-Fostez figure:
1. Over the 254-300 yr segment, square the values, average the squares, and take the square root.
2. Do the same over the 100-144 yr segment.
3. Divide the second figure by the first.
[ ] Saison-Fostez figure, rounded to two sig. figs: 0.97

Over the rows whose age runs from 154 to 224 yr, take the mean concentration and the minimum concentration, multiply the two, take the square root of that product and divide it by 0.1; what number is 4601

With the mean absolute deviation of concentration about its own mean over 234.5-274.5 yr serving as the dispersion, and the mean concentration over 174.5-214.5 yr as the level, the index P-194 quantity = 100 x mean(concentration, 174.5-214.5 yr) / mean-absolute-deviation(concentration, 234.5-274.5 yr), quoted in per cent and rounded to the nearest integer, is 4498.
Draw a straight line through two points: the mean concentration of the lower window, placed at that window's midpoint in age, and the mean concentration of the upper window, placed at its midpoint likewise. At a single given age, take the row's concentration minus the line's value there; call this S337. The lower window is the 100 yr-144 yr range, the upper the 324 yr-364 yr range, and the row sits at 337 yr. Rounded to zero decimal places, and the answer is 16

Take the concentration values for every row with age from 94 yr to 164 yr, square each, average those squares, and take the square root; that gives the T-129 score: 452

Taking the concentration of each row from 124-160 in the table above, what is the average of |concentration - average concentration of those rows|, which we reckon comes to 14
